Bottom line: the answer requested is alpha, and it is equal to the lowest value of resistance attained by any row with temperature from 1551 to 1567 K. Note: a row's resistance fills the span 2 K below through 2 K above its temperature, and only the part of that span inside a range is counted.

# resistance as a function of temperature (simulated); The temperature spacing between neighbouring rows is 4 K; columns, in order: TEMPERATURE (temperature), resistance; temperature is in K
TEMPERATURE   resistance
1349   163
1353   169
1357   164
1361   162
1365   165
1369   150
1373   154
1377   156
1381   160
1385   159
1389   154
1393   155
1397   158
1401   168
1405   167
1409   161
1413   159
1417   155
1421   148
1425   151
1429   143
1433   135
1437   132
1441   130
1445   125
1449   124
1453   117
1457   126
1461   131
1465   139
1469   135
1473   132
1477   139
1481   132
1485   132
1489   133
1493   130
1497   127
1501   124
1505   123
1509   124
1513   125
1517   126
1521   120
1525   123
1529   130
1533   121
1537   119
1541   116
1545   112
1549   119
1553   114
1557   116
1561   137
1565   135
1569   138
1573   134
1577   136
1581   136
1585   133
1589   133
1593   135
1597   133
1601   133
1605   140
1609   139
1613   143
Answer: 114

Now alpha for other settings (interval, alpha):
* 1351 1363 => 162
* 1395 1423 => 148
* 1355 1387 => 150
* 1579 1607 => 133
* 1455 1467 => 126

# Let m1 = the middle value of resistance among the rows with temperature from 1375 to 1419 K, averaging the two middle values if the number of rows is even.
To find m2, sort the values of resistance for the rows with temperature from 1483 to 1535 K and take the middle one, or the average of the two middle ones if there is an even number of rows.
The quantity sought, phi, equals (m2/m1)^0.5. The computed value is 0.89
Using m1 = 159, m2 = 125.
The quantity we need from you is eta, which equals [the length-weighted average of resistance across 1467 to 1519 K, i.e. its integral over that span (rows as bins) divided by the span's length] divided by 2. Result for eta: 64.7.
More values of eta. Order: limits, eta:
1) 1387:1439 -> 76.4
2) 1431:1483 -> 65.3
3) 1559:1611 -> 67.8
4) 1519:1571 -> 61.5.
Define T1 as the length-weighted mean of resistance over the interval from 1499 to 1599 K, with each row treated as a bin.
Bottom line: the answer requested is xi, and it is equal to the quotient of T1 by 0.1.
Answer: 1265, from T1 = 126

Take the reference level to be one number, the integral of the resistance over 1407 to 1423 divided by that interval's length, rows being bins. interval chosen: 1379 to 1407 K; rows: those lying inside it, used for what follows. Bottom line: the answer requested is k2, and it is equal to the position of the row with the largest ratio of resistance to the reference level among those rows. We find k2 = 1401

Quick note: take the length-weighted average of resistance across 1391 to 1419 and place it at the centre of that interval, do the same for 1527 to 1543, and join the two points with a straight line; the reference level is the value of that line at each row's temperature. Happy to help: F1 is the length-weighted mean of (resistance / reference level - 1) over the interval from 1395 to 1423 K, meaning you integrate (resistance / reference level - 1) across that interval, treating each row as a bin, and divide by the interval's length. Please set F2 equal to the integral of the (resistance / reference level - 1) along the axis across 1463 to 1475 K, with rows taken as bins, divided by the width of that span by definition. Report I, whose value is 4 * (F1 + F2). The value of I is -0.16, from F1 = 0.001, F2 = -0.042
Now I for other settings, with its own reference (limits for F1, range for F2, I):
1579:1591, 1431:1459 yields 0.45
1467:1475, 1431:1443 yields -0.69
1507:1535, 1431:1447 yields -0.57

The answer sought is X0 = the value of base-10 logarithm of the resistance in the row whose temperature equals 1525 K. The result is 2.09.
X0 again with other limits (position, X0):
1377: 2.19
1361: 2.21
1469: 2.13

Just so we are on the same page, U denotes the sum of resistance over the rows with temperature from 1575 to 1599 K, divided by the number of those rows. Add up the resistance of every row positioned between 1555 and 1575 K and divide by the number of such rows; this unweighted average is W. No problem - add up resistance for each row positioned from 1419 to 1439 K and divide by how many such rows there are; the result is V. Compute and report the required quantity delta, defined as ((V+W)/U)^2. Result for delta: 4.15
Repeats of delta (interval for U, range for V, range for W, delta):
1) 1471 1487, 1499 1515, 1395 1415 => 4.59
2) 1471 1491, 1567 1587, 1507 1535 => 3.77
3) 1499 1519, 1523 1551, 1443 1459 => 3.82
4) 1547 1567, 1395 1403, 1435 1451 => 5.48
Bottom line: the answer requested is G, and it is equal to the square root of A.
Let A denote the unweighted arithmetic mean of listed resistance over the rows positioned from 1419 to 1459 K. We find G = 11.5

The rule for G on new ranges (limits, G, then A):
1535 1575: 11.1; 124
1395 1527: 11.7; 136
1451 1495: 11.5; 131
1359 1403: 12.6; 158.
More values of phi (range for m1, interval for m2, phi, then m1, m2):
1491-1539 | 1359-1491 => 1.09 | 124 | 148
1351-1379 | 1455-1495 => 0.90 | 162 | 132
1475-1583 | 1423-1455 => 1.02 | 126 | 131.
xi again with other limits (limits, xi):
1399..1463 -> 1420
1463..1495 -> 1340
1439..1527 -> 1280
